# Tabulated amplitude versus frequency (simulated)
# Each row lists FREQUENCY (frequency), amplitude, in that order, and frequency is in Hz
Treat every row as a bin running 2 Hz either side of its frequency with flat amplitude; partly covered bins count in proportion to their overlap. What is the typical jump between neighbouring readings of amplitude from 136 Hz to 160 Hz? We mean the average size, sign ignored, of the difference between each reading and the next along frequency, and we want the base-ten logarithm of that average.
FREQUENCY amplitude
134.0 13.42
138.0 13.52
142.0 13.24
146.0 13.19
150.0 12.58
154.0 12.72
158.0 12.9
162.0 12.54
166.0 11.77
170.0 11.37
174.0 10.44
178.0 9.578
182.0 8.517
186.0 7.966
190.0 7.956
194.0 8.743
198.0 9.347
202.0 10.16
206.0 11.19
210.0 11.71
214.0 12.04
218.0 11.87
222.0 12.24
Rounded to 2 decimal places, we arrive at -0.60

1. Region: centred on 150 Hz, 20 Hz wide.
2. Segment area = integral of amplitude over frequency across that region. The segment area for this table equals 259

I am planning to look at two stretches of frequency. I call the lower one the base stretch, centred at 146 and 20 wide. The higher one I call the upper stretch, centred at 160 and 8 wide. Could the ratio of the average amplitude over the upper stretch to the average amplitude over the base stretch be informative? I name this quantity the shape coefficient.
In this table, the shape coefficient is 0.97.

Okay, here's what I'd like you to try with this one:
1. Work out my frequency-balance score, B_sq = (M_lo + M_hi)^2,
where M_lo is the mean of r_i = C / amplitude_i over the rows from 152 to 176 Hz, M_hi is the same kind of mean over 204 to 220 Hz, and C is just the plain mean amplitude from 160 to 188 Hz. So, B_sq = 3.1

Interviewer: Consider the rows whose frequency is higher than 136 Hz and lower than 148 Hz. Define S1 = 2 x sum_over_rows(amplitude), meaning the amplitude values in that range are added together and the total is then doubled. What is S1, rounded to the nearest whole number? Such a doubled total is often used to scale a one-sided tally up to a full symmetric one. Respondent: 80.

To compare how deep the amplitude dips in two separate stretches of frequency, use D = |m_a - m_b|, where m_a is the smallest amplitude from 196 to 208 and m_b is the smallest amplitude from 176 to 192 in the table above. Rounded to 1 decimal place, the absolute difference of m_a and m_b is 1.4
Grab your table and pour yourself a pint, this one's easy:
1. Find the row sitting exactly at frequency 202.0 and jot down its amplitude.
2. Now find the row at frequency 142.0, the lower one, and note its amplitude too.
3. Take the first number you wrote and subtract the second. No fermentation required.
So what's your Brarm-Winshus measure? -3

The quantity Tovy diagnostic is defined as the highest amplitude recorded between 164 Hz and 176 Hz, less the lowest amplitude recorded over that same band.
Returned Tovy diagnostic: 1.3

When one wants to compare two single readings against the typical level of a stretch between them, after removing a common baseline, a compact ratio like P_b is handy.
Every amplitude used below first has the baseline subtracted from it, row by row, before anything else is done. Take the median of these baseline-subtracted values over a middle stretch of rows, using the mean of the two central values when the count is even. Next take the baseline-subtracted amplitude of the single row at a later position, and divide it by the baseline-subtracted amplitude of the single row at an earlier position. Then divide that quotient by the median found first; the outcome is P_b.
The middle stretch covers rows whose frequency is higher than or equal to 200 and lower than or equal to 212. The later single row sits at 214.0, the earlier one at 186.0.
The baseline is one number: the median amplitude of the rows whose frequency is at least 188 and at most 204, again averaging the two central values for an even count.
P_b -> -1.29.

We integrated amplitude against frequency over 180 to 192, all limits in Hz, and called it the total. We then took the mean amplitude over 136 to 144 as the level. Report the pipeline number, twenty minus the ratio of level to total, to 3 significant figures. 19.9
